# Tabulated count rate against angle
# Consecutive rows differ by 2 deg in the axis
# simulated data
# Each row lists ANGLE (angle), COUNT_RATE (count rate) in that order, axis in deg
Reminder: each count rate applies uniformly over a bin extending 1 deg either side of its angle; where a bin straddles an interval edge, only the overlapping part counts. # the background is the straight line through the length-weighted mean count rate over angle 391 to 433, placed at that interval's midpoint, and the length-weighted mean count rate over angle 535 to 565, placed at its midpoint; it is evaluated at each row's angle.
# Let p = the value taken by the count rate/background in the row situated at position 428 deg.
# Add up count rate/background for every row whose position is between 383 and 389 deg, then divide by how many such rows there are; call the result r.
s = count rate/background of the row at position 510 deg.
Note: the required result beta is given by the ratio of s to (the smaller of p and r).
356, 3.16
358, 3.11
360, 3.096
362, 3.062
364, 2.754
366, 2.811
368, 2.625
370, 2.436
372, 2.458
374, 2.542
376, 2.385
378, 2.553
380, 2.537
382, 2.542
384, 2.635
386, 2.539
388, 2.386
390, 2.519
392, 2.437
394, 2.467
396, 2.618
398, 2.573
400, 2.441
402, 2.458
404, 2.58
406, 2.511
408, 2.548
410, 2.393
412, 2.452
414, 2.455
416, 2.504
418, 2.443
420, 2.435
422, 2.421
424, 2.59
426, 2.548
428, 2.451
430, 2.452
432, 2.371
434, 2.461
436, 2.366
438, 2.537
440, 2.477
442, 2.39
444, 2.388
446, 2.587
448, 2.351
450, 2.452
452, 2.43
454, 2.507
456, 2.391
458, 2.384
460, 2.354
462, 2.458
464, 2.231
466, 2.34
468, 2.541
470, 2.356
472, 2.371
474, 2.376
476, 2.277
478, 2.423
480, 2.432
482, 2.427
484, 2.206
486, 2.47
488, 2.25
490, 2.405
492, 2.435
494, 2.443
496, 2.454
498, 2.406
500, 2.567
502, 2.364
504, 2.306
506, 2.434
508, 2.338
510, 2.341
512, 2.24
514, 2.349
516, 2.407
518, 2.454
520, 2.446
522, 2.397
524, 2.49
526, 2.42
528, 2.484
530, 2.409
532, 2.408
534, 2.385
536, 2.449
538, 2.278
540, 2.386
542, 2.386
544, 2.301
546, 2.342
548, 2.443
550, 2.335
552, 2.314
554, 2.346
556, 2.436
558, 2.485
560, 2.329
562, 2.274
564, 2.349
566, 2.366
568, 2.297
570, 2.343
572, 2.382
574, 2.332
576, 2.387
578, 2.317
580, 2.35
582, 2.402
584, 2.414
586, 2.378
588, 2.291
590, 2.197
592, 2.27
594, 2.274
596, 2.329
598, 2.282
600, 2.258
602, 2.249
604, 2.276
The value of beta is 0.98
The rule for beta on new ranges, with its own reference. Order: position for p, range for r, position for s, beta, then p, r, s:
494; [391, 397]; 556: 1.03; 1.01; 1.00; 1.03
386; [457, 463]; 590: 0.96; 1.01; 0.98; 0.94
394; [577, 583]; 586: 1.03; 0.99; 1.01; 1.02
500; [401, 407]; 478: 0.99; 1.07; 1.01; 1.00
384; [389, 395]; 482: 1.01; 1.05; 0.99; 1.00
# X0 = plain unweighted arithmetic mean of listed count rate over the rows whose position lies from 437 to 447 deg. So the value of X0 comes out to 2.48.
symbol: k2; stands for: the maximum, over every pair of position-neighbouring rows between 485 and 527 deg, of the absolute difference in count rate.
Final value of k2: 0.22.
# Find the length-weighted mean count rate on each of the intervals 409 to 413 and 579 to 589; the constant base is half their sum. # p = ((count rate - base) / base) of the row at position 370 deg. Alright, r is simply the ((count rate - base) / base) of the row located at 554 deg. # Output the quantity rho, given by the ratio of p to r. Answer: -0.8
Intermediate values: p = 0.02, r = -0.020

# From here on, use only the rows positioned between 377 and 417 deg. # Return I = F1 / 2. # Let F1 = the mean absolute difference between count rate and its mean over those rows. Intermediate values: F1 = 0.057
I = 0.029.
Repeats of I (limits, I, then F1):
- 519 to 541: 0.020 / 0.040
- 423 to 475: 0.035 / 0.070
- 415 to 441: 0.025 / 0.050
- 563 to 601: 0.023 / 0.045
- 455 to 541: 0.030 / 0.060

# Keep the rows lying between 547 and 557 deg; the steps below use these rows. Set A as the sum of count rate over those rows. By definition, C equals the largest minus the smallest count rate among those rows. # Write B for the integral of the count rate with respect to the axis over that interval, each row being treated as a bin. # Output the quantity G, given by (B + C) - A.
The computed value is 12.0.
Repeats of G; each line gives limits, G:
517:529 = 14.8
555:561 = 7.4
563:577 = 16.5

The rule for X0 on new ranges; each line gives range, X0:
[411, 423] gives 2.45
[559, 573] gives 2.33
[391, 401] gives 2.51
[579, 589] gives 2.37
